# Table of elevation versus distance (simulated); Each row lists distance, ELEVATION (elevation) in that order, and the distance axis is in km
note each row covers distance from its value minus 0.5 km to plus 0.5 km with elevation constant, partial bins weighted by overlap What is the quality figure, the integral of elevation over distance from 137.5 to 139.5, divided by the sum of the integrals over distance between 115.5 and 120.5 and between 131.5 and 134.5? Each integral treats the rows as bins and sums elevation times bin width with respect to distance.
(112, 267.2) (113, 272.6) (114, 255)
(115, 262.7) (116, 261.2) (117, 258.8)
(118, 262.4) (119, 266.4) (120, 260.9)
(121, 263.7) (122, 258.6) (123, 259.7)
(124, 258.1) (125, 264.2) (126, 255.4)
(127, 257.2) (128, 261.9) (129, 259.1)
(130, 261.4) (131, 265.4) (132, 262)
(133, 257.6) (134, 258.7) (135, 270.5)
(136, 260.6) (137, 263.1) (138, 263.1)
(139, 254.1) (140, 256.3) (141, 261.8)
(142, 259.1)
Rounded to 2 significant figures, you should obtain 0.25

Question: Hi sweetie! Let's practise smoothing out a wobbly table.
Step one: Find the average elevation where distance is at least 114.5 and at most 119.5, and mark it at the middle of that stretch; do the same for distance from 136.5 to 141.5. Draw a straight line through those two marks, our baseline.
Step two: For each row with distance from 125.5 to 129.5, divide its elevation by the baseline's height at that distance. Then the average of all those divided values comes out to 0.99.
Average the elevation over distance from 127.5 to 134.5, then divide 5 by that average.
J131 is 0.0192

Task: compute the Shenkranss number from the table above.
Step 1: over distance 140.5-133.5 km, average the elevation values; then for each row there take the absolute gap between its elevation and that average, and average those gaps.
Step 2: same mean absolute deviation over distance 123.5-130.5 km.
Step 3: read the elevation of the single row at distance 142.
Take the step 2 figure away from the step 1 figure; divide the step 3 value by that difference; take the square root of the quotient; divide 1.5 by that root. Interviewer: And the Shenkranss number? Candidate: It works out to 0.11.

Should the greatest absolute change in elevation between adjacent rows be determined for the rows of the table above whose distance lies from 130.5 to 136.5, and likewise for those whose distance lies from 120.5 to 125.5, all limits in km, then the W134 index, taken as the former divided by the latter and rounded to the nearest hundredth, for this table 1.93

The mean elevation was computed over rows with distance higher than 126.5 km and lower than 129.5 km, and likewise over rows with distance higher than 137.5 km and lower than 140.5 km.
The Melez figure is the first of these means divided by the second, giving 1.01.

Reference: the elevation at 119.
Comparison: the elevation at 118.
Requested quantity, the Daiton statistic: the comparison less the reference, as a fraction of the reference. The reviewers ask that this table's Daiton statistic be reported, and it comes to -0.02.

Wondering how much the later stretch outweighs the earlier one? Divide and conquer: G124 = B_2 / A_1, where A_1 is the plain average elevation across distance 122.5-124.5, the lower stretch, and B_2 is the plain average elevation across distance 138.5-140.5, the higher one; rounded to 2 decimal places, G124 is 0.99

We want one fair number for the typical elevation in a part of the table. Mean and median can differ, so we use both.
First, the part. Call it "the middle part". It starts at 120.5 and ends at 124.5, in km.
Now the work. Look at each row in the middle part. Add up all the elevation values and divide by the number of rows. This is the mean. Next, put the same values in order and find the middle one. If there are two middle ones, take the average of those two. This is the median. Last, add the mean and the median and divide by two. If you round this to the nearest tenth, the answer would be 259.6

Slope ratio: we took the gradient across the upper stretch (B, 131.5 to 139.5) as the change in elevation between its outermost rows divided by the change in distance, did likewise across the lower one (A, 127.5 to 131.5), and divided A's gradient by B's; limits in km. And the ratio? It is -1.0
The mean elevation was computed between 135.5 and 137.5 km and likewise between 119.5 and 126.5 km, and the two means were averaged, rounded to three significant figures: 261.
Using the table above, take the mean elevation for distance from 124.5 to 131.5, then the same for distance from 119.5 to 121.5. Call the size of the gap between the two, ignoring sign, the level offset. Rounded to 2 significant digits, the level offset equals 1.6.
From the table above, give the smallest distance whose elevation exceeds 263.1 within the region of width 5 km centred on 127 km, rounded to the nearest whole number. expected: 125 km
